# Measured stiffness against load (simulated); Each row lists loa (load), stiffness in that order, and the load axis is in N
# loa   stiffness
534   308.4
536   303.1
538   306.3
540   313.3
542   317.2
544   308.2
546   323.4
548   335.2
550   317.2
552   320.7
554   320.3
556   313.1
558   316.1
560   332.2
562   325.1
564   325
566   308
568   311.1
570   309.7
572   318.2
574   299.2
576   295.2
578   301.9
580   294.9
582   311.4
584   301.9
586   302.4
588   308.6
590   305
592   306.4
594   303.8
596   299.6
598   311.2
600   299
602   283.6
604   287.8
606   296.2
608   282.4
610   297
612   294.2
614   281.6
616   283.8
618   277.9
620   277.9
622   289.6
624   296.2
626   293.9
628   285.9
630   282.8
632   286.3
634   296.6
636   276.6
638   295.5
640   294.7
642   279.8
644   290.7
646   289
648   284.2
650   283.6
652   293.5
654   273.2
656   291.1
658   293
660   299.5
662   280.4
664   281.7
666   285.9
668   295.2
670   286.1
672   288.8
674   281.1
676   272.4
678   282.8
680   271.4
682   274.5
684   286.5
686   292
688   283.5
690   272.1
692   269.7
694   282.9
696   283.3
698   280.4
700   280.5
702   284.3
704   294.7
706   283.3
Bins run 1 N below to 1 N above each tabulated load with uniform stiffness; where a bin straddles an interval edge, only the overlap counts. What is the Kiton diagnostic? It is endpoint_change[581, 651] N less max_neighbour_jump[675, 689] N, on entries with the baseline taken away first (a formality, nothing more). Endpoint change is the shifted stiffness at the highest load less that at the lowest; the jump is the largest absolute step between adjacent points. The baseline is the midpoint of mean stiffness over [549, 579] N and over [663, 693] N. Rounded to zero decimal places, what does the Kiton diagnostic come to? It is -40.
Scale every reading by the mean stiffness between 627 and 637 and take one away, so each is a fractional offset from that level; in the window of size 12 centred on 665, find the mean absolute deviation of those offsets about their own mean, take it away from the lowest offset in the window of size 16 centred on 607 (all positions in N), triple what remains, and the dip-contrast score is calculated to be -0.11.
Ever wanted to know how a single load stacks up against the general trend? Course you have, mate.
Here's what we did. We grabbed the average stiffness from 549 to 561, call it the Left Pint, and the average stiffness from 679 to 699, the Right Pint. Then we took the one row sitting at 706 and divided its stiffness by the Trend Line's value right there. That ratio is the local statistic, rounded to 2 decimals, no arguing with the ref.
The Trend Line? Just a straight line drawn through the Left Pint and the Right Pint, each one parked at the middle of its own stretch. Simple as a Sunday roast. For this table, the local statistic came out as 1.03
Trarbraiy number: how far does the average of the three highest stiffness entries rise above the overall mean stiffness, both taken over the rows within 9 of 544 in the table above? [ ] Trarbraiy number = 10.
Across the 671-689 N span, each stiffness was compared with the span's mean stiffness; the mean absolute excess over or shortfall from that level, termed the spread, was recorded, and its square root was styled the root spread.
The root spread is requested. 2.4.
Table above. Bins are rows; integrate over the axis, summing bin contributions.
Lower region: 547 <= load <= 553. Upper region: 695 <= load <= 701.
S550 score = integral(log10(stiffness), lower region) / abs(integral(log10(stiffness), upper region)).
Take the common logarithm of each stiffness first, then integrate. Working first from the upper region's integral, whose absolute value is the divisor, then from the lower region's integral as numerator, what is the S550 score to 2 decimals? 1.03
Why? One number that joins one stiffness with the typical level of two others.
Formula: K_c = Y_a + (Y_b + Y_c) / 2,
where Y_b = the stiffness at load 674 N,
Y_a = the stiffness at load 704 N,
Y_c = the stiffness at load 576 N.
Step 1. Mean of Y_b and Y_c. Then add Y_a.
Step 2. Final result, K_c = 583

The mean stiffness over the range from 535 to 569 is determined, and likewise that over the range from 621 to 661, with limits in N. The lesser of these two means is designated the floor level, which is 289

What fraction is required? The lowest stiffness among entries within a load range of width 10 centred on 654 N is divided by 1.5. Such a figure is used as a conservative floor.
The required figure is 182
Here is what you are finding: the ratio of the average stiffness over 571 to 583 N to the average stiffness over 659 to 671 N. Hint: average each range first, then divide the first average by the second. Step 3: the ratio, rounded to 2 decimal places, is 1.05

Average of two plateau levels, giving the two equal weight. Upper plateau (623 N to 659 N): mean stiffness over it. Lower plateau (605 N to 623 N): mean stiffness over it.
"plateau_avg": 287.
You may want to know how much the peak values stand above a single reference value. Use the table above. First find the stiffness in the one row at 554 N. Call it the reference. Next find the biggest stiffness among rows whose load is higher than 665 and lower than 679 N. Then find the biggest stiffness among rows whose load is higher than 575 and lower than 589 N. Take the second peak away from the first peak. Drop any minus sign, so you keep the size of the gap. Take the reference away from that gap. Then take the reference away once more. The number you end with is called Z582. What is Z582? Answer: -624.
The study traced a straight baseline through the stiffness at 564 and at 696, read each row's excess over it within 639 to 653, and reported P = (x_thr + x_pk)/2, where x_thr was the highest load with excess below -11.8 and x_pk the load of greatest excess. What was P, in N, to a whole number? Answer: 651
